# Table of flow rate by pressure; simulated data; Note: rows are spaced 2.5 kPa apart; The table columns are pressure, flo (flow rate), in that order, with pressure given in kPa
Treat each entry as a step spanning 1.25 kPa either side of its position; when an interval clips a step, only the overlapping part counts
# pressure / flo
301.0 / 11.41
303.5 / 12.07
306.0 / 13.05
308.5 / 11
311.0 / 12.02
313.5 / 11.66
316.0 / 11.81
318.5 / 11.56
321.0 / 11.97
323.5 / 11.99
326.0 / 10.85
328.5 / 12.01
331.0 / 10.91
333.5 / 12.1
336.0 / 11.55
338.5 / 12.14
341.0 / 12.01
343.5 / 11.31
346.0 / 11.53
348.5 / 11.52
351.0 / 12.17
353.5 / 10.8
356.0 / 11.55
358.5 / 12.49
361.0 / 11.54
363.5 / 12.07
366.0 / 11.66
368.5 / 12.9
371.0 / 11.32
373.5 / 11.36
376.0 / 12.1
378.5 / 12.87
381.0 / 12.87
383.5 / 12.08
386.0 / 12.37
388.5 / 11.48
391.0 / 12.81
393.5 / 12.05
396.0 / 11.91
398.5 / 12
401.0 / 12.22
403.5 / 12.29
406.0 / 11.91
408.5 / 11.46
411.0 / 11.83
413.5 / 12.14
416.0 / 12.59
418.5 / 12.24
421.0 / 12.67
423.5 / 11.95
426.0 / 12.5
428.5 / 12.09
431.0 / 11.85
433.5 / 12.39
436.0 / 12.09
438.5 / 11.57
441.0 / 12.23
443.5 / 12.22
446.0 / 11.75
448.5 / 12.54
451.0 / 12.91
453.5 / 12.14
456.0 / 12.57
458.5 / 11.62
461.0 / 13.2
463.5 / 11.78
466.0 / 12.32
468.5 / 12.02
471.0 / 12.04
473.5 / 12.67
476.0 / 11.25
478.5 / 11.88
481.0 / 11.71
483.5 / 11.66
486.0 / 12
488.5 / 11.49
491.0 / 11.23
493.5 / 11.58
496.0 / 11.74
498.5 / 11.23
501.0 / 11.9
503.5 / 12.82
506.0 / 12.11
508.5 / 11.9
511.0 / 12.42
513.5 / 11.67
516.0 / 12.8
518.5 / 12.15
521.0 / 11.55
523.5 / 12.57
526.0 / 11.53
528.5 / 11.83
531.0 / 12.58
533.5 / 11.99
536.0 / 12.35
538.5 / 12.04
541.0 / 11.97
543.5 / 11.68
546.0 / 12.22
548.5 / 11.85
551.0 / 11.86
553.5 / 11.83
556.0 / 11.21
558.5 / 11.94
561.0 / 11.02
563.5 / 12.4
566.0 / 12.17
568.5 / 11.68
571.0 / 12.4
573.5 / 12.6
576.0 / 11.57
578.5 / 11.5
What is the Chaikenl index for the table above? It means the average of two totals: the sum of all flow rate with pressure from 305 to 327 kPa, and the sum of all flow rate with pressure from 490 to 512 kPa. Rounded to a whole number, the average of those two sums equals 106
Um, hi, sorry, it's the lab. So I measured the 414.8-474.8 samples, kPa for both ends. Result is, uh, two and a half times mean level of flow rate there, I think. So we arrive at 30.6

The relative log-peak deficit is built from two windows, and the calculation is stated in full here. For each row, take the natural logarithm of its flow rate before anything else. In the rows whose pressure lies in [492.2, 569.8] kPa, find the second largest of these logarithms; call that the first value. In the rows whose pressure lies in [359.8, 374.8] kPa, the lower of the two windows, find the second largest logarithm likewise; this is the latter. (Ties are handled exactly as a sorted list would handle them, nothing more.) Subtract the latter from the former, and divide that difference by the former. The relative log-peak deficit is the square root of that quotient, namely 0.152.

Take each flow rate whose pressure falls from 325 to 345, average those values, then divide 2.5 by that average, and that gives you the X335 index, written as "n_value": 0.215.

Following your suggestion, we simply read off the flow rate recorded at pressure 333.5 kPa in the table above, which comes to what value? 12.1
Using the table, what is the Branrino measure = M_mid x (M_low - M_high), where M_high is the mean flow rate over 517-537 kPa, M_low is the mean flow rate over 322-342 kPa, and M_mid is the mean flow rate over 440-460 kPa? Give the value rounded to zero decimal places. -5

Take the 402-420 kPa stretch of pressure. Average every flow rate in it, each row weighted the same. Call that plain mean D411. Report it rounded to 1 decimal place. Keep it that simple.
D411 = 12.1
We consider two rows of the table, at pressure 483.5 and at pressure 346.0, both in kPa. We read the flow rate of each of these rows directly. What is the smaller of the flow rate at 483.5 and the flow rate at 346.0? 11.5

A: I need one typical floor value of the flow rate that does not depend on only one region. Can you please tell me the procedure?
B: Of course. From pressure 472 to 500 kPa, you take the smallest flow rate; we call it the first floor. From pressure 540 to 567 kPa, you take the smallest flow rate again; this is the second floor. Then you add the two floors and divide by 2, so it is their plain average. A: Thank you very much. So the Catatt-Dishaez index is 11.1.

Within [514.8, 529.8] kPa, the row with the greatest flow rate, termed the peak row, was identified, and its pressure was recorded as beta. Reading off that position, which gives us 516.0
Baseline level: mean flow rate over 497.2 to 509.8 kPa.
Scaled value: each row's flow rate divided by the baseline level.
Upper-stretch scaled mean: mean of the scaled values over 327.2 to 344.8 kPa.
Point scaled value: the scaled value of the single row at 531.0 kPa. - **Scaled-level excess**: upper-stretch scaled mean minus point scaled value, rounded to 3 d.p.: -0.072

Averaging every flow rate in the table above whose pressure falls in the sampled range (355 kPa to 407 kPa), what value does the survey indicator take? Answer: 12.1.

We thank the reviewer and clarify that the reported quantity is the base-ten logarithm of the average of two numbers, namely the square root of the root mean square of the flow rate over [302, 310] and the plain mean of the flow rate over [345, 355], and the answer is 0.874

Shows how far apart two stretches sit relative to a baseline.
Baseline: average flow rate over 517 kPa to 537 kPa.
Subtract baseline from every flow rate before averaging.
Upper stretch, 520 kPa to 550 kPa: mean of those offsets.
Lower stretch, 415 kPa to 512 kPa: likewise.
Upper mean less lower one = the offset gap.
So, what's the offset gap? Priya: -0.06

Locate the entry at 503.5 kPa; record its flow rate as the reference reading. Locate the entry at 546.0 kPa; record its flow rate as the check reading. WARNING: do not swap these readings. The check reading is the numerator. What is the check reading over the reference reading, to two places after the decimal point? 0.95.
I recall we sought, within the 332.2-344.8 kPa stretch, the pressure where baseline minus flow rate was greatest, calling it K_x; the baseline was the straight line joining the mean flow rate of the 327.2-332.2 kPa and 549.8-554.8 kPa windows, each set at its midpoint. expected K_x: 343.5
